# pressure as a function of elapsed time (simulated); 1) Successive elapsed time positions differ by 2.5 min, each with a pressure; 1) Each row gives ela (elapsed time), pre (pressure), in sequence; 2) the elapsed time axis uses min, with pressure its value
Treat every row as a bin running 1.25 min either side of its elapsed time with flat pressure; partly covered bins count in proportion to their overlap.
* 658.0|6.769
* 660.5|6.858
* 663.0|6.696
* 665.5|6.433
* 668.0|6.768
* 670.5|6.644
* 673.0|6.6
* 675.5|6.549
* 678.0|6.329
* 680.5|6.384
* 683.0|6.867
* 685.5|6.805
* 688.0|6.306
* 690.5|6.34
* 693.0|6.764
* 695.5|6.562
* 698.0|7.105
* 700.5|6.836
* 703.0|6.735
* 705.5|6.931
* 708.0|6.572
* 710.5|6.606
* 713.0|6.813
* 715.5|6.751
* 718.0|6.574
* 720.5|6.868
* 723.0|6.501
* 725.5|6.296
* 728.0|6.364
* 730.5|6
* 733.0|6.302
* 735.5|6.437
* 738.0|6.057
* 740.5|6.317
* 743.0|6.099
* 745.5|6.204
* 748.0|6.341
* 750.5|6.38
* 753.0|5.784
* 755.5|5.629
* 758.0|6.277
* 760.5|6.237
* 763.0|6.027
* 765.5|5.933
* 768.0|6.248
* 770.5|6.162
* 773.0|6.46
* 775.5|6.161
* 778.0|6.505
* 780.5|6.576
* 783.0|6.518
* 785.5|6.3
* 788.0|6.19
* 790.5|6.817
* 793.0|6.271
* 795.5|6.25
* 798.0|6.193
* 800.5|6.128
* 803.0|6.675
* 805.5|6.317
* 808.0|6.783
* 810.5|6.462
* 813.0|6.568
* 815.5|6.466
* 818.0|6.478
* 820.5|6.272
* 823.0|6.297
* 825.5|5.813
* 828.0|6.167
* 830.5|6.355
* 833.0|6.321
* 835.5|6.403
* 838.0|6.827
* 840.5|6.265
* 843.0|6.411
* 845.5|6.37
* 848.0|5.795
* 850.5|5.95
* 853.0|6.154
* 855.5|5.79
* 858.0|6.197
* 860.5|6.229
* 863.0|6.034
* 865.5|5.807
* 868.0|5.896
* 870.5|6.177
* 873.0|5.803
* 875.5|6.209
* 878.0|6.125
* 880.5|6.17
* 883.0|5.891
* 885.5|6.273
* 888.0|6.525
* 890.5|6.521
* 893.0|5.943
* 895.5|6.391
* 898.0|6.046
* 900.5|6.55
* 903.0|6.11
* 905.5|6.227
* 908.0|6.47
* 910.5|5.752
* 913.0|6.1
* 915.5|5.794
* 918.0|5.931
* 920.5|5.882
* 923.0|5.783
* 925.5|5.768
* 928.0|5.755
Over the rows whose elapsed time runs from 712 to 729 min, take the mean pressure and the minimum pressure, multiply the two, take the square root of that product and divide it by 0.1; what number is 64.4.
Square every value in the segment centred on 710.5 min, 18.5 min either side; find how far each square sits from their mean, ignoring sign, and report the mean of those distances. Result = 2.4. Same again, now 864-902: 2.6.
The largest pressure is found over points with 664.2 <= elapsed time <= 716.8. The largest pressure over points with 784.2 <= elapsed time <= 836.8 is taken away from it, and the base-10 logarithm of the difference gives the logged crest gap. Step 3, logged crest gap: -0.54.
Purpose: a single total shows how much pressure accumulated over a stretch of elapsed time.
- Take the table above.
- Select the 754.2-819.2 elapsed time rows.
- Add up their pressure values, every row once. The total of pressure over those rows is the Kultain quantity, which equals 165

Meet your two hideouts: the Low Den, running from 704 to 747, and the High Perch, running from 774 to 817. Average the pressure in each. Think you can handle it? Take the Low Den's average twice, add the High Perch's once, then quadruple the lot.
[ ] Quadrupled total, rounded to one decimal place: 77.3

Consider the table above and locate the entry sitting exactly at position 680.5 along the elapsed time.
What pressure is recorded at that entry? 6.384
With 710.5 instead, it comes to 6.606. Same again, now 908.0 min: 6.47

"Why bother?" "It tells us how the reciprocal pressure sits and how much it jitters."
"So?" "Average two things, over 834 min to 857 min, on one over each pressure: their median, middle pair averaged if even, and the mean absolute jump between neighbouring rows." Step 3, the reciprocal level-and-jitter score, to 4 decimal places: 0.0838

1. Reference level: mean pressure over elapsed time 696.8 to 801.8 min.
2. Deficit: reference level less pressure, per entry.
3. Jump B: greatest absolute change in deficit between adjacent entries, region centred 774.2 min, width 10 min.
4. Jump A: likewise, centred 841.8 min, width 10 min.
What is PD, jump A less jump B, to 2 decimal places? 0.22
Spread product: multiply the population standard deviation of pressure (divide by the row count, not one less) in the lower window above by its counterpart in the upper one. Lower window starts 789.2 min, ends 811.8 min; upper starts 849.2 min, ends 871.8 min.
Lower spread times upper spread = 0.040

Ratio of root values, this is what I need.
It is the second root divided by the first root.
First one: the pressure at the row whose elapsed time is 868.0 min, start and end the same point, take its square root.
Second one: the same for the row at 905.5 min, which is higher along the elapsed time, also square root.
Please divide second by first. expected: 1.03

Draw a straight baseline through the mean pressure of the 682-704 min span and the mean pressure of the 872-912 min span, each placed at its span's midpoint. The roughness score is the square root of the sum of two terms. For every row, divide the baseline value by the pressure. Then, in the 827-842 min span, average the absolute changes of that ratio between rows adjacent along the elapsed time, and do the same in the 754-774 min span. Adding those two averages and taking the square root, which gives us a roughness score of 0.285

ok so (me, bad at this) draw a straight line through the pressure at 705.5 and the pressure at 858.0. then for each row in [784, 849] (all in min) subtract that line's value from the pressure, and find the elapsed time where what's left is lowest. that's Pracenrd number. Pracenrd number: 825.5 min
